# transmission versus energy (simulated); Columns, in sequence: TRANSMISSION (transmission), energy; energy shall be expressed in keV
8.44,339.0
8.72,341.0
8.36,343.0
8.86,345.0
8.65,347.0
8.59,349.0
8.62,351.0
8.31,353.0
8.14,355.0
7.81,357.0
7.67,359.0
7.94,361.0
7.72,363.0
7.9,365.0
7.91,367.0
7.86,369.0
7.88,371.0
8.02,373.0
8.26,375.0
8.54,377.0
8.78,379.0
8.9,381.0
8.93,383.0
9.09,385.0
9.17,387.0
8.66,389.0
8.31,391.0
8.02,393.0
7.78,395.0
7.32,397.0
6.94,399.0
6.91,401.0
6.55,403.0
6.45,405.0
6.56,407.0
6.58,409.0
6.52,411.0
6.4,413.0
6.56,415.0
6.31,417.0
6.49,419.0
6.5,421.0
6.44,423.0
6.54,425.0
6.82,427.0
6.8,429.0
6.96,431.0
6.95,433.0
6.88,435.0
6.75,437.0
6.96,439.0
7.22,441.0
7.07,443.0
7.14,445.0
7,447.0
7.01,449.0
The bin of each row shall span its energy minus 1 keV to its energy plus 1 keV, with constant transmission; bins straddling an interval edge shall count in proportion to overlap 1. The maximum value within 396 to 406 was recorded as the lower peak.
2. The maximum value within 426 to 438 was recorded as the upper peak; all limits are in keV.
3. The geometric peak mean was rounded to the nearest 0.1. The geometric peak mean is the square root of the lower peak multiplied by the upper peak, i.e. 7.1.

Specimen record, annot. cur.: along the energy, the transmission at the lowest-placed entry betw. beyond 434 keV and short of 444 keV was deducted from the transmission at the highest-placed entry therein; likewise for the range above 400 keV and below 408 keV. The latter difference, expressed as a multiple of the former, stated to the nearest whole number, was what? -2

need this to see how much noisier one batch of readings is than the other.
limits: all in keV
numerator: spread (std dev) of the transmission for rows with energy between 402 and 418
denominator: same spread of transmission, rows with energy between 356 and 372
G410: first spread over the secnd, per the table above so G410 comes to 1.0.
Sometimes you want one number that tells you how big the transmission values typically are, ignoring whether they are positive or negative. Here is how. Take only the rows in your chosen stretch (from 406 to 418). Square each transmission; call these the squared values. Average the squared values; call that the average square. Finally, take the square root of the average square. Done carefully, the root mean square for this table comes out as 6.5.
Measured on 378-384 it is 8.9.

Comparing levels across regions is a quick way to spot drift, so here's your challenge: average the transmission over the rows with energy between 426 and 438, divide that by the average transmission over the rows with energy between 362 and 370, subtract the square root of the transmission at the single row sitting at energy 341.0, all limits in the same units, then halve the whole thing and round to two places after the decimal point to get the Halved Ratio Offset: -1.04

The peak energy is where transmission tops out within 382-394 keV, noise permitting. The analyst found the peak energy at 387.0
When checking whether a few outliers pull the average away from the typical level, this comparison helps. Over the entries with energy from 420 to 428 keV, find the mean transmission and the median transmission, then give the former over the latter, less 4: -2.99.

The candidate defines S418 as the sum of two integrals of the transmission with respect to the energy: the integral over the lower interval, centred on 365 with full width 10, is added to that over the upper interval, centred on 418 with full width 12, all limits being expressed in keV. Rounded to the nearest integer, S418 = 156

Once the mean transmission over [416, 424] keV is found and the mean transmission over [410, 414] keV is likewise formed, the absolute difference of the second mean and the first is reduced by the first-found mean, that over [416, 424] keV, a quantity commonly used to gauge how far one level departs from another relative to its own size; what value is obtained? -6.4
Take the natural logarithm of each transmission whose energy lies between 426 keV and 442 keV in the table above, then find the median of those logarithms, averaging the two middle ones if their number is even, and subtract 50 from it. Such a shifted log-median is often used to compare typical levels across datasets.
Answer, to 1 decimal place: -48.1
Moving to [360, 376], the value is -47.9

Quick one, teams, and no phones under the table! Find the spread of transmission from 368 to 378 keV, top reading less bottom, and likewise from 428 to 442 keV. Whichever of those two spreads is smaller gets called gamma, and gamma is 0.47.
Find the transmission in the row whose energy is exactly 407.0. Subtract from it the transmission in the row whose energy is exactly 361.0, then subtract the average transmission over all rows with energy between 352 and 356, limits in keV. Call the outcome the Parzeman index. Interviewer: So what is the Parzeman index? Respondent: -9.6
